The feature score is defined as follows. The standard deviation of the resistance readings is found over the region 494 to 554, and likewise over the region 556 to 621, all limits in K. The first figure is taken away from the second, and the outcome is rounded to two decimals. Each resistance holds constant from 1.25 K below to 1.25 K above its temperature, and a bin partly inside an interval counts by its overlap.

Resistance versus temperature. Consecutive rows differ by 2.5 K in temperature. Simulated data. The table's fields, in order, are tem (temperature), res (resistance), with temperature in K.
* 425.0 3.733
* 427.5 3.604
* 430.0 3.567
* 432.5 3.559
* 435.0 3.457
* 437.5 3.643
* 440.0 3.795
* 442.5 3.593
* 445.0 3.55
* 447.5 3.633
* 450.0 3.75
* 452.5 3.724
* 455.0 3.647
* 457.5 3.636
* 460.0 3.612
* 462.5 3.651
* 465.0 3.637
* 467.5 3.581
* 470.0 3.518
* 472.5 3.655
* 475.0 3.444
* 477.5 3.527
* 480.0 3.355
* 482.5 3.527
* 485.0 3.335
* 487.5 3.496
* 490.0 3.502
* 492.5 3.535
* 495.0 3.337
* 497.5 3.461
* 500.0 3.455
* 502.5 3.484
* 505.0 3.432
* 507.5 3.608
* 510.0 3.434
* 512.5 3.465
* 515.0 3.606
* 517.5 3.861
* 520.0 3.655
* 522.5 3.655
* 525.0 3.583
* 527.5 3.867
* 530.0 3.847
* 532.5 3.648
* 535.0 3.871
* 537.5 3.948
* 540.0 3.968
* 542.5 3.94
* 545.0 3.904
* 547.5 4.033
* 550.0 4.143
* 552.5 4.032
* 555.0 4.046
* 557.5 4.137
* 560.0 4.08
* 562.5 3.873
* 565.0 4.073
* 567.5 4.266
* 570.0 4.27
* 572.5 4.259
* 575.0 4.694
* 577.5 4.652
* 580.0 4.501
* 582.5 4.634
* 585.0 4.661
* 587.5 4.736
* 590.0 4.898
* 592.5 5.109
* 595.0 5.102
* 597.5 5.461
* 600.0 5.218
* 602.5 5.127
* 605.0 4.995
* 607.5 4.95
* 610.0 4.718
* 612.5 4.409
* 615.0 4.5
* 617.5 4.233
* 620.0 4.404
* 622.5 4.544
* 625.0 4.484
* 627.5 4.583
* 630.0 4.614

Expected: 0.17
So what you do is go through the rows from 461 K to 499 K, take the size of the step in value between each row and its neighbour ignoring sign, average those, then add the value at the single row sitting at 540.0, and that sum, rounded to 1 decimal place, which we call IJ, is 4.1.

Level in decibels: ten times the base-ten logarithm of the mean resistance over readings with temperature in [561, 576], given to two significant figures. 6.3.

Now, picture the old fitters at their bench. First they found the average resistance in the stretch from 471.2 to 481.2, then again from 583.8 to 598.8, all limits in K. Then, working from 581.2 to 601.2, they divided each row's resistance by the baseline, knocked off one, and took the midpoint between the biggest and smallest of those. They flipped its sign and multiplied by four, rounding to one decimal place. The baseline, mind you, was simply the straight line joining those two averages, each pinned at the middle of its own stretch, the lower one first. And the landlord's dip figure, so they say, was 0.0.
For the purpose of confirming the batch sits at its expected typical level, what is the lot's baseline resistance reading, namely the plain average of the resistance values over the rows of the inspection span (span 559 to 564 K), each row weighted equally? 4.0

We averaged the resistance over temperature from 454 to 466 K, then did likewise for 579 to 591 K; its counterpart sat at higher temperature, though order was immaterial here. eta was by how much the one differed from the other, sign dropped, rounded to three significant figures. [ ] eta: 1.05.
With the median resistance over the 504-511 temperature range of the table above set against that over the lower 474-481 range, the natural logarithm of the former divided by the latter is 0.00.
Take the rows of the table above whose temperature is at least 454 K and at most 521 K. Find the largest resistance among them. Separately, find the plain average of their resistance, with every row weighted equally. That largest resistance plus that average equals 7.4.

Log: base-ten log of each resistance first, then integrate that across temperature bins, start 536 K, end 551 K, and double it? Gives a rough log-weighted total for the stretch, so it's 18.0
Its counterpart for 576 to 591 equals 20.1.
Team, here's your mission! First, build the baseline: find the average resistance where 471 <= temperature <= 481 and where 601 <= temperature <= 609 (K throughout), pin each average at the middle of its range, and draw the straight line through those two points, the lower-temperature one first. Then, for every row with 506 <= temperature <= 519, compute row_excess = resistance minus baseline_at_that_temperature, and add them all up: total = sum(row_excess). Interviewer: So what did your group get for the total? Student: -1.7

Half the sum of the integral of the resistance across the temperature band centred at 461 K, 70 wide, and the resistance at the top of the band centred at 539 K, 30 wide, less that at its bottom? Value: 125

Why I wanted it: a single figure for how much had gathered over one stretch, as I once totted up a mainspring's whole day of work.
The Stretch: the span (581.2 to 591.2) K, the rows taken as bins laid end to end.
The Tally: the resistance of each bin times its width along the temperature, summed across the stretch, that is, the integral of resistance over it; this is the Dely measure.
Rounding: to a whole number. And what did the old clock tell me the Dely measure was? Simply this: 47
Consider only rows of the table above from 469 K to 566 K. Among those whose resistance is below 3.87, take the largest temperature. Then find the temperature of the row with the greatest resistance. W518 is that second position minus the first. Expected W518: 17.5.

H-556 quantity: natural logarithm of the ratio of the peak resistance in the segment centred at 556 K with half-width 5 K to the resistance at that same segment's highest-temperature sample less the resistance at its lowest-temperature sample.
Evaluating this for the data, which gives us 4.5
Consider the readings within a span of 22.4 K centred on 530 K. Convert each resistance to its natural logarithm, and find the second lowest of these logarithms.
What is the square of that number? 1.7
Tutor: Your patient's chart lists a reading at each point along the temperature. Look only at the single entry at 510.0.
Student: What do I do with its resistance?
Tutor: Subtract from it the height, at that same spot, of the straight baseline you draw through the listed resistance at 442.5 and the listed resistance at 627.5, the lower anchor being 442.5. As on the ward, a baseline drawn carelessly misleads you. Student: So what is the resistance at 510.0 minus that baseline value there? -0.5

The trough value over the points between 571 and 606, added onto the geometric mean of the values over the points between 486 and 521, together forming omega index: 7.78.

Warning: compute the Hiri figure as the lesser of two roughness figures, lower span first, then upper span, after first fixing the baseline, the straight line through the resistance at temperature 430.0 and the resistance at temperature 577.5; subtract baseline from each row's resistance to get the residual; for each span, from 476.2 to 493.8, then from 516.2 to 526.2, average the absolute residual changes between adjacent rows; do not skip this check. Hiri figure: 0.111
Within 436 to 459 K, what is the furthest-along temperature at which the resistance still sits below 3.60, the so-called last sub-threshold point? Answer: 445.0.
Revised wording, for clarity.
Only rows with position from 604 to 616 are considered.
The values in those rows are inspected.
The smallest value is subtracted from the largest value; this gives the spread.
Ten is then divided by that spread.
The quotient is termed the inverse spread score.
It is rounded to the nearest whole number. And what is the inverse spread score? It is 17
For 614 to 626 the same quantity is 32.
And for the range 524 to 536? 35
